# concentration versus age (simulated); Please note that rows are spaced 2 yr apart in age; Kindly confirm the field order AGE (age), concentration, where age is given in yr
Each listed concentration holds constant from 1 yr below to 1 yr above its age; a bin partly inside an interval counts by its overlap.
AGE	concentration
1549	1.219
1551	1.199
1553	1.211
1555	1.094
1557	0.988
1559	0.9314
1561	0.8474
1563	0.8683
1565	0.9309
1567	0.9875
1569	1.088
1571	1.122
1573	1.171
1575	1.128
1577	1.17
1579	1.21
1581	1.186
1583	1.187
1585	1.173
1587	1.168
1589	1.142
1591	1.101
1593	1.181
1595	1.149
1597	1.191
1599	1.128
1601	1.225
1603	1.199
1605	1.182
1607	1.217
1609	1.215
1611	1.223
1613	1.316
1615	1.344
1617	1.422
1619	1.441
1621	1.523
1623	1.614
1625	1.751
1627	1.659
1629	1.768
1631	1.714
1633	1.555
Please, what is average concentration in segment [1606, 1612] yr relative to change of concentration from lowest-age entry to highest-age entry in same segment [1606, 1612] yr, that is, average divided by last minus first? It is 203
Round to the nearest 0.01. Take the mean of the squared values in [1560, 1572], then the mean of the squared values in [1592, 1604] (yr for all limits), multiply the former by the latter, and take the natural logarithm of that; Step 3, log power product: 0.29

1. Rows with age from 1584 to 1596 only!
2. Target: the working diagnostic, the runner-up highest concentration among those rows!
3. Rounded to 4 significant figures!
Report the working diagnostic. 1.173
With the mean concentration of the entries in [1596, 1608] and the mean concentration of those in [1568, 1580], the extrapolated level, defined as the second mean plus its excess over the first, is 1.11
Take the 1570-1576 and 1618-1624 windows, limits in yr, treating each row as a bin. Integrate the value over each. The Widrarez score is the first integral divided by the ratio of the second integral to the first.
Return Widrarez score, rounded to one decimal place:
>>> 5.1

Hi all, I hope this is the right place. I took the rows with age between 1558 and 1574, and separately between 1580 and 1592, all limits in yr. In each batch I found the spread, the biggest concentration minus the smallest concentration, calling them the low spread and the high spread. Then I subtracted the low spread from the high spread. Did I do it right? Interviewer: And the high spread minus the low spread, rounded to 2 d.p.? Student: -0.24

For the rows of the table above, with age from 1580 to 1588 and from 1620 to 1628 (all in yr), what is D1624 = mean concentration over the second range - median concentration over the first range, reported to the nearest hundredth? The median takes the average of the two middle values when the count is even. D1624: 0.46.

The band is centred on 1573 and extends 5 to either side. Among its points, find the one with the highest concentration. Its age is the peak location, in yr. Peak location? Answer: 1573 yr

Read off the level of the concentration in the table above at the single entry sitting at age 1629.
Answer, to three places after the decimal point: 1.768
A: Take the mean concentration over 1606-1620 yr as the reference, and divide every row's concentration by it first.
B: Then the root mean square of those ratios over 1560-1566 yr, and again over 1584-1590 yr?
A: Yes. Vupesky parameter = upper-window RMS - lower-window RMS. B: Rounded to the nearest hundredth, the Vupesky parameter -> 0.21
